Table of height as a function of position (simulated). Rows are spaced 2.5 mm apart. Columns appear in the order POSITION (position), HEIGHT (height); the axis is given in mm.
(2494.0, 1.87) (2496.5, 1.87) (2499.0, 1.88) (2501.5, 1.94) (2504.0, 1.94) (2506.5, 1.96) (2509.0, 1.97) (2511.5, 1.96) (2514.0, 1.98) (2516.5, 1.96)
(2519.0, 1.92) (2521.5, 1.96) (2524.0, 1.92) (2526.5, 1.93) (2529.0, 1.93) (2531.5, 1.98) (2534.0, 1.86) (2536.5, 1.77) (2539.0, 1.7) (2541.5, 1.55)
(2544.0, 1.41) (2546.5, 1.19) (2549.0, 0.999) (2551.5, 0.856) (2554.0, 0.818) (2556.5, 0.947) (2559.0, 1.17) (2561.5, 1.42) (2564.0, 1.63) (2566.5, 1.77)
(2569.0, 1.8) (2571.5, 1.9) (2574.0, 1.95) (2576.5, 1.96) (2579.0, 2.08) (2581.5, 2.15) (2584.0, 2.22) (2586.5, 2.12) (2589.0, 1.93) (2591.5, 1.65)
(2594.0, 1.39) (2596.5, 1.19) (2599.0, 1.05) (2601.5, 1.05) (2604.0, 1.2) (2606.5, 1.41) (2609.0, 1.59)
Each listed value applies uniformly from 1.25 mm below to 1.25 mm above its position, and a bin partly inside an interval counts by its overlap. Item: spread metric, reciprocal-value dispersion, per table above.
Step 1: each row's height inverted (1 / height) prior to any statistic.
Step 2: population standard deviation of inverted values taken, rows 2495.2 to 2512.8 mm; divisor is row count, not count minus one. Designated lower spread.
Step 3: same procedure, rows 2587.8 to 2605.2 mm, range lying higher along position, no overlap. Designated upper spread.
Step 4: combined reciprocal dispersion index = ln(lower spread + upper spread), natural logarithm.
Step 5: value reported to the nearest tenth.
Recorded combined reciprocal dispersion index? -1.8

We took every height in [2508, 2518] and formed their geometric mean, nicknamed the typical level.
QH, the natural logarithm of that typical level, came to 0.68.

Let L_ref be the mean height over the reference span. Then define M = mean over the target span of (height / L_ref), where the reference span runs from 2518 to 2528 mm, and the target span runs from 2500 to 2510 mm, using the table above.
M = 1.01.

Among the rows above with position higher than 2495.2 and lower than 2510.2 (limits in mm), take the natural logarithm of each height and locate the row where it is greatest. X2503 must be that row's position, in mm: 2509.0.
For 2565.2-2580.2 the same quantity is 2579.0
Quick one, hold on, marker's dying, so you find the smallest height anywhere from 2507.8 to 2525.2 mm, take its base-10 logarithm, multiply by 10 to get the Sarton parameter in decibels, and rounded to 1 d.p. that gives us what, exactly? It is 2.8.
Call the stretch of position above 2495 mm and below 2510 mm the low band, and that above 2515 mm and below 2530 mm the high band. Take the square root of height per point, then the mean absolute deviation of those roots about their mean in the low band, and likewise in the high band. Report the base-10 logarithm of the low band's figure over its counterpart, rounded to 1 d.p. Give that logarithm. 0.3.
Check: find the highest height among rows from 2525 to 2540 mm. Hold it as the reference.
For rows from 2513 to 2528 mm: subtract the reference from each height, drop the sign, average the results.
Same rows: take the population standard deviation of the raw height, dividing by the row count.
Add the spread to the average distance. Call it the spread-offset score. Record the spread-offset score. 0.06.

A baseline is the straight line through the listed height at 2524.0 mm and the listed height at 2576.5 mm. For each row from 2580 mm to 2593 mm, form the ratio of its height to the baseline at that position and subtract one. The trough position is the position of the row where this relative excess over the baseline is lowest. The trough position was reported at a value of 2591.5 mm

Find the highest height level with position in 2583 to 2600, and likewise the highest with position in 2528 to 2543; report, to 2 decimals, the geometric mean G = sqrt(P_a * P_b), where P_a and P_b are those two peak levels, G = 2.10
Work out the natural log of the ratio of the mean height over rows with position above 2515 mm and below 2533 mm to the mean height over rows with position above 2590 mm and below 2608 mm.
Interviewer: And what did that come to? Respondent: 0.4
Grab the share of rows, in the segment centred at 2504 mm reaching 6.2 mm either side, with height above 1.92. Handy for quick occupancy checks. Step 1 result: 0.80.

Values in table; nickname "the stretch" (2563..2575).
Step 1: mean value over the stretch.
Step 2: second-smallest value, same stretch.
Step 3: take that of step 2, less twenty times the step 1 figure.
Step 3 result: -34.4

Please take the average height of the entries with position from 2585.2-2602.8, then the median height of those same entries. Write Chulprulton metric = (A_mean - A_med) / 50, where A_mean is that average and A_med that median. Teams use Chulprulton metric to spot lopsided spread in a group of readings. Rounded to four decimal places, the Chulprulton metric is 0.0019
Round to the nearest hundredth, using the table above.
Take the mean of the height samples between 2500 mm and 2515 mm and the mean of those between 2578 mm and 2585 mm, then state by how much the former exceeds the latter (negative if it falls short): -0.19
